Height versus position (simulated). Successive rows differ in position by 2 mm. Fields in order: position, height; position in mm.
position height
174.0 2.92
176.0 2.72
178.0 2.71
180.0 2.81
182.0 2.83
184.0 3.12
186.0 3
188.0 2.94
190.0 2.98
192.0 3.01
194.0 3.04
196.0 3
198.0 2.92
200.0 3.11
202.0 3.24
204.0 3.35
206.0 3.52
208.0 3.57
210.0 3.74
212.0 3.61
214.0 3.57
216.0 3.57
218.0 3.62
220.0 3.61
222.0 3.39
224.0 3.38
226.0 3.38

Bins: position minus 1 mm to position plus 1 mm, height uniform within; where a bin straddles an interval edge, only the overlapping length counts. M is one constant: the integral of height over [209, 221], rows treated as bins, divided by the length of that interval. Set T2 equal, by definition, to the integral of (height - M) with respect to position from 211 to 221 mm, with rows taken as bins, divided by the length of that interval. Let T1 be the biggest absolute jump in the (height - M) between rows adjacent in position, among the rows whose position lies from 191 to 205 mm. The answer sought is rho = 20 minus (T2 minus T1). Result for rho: 20.2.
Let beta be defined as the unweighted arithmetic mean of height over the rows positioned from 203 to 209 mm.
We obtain 3.5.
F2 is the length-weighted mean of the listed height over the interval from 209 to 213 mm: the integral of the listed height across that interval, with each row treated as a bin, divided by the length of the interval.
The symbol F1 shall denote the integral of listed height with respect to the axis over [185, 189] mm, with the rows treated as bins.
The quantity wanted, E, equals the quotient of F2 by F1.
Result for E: 0.309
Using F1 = 11.9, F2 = 3.7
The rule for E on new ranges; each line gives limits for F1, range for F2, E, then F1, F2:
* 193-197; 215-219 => 0.298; 12.1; 3.6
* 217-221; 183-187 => 0.212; 14.5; 3.1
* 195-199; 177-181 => 0.233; 11.8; 2.8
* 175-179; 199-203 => 0.292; 10.9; 3.2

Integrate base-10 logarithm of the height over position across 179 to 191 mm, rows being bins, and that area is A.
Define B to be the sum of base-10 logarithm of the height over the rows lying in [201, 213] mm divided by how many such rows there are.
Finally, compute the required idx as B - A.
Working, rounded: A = 5.63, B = 0.544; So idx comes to -5.1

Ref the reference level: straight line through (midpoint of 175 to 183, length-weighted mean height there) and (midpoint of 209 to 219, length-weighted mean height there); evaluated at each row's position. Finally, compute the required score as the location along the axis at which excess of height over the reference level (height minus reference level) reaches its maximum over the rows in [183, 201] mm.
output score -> 184.0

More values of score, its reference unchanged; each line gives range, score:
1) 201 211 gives 210.0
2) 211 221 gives 212.0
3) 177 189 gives 184.0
